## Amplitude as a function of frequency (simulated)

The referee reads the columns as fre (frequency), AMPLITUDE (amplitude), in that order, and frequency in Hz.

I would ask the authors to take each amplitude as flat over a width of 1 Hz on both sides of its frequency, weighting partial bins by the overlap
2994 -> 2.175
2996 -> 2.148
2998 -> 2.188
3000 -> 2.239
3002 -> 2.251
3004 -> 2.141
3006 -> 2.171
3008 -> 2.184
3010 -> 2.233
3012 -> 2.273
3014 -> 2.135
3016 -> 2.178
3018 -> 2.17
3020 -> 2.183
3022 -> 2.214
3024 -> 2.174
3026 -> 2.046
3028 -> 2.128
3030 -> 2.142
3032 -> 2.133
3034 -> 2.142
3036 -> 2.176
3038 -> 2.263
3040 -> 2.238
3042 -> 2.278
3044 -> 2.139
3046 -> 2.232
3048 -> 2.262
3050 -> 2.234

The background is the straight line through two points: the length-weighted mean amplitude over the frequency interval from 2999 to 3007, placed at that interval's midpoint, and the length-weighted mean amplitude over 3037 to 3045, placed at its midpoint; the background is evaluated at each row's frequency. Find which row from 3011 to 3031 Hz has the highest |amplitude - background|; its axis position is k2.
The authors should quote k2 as 3026 Hz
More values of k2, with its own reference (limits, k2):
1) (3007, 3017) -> 3014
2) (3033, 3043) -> 3034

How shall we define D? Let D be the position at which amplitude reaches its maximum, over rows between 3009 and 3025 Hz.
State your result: 3012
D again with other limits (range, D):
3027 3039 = 3038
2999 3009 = 3002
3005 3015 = 3012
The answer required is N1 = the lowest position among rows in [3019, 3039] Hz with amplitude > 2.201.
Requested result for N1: 3022 Hz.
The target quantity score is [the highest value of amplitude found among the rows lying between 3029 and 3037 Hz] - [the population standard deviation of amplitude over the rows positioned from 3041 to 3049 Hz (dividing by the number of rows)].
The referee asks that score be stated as 2.12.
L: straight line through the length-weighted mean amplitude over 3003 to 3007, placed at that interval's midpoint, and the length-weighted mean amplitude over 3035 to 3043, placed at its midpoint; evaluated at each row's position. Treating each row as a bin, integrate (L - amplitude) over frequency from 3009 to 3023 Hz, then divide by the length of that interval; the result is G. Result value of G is -0.02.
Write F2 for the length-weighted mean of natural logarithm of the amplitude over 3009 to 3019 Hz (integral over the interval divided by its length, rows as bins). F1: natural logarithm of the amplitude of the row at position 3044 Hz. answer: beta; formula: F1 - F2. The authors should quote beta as -0.027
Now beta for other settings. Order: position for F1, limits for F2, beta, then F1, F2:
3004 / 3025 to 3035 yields 0.011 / 0.76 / 0.750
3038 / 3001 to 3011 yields 0.030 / 0.82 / 0.786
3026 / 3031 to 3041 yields -0.068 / 0.72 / 0.784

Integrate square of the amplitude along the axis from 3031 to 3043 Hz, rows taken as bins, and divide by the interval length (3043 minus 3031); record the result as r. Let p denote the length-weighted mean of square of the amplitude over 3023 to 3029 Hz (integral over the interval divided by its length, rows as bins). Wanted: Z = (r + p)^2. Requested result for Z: 87.3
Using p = 4.48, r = 4.87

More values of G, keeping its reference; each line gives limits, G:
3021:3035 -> 0.07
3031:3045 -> 0.04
